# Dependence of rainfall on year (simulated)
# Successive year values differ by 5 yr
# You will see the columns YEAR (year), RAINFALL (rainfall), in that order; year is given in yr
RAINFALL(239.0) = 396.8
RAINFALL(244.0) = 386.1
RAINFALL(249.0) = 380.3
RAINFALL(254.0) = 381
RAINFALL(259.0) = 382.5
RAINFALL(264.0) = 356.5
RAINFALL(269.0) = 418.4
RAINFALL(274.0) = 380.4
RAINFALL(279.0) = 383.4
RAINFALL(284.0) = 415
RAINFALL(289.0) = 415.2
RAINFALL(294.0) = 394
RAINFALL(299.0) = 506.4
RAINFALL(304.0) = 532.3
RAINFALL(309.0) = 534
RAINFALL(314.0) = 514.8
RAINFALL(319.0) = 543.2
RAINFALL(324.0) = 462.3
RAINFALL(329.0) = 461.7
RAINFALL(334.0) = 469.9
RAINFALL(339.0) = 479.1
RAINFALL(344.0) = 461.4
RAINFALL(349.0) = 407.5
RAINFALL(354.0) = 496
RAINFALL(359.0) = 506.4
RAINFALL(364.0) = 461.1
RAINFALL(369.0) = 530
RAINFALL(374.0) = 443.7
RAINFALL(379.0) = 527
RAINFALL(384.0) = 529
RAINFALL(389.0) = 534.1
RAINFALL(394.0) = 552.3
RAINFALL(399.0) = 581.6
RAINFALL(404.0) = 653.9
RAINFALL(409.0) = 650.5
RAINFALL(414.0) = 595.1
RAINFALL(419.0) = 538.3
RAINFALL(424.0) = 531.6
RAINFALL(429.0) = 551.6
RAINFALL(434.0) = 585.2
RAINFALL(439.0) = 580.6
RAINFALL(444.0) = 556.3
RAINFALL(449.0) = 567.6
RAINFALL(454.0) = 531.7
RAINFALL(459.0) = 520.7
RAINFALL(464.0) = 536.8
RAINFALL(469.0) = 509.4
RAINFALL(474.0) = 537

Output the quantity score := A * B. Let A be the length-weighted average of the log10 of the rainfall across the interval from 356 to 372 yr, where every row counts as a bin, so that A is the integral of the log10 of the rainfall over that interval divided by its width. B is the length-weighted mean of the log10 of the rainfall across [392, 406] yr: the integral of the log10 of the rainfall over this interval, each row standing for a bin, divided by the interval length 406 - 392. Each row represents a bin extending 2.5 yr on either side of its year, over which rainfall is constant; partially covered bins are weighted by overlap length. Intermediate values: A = 2.70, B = 2.77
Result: 7.5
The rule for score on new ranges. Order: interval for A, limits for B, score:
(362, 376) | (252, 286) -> 6.9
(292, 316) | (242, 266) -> 6.9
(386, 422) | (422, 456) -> 7.6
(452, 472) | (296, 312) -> 7.4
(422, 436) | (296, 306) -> 7.4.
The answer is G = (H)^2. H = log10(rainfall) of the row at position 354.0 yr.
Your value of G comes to 7.3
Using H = 2.70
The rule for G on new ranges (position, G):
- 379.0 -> 7.4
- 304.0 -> 7.4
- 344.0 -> 7.1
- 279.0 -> 6.7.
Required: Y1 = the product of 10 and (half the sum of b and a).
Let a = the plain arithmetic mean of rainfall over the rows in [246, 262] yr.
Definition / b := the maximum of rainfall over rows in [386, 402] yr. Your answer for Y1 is 4814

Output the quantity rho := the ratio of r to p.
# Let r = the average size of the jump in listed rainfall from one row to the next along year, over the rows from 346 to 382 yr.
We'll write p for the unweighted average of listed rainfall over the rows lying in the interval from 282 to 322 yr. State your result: 0.132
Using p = 482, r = 64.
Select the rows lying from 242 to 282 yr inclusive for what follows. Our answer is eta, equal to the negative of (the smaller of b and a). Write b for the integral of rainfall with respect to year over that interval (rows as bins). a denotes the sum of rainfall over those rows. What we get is -3069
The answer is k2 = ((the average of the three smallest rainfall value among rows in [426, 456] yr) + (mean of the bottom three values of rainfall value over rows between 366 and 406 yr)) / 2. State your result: 523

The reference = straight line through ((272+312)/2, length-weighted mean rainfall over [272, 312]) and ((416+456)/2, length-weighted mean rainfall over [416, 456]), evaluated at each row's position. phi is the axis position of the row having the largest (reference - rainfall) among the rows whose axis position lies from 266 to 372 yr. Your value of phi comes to 349.0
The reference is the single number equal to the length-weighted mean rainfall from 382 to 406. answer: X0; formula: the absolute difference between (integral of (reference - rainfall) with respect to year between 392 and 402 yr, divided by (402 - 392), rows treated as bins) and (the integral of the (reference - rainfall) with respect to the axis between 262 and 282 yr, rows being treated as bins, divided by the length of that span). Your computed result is 186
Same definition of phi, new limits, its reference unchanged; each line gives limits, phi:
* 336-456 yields 349.0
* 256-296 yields 264.0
